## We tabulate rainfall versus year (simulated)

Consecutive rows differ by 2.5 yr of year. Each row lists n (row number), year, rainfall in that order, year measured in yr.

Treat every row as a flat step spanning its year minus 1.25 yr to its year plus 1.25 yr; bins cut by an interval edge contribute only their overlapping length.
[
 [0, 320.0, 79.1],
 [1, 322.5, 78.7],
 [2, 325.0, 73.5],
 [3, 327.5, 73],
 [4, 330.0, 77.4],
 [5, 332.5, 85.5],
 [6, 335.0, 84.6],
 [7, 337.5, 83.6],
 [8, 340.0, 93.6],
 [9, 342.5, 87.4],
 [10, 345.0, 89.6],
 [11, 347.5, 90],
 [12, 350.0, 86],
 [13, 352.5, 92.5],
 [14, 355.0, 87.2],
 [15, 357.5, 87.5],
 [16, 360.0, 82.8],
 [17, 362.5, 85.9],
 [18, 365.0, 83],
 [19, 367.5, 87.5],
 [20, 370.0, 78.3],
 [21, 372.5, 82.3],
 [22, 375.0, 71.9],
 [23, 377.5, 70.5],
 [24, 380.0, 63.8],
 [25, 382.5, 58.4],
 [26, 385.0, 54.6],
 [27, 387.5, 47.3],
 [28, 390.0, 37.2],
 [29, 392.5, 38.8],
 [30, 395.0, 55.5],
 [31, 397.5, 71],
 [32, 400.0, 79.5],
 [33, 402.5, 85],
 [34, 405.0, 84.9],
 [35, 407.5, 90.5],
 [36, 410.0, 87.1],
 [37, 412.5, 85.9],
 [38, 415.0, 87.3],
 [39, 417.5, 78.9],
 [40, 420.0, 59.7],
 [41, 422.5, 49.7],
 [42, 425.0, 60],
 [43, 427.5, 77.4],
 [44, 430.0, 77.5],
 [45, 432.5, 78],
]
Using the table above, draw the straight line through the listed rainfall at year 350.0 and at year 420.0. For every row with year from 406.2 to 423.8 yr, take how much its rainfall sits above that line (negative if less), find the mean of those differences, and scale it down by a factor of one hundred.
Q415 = 0.15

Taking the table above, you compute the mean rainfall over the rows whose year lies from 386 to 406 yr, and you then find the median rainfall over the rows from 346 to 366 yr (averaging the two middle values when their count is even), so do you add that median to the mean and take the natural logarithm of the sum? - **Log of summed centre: 5.00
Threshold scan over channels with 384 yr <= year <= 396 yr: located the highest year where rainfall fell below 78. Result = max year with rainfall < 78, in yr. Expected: 395.0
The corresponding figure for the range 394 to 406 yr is 397.5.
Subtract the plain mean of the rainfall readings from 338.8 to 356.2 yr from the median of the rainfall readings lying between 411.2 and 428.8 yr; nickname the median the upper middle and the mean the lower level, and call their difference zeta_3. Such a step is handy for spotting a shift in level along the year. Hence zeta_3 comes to -12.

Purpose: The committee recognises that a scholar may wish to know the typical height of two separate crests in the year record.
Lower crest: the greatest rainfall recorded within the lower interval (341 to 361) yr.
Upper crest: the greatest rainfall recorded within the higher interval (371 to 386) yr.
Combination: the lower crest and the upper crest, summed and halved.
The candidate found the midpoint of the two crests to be 87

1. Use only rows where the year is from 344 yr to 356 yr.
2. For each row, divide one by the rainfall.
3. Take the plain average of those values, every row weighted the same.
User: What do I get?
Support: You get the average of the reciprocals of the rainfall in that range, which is 0.0112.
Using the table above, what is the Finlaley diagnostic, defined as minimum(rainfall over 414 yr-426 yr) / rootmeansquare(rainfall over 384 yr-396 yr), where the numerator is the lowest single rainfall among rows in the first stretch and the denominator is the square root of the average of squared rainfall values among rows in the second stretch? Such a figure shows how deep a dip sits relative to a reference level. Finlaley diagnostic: 1.05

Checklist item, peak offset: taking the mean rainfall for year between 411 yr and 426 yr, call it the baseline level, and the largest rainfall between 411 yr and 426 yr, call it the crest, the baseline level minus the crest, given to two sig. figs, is -17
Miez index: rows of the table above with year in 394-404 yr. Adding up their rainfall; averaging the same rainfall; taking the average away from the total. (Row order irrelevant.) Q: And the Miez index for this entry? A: 218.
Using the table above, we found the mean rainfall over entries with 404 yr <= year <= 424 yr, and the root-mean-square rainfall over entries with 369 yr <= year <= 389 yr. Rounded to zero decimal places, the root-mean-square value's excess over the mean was -11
